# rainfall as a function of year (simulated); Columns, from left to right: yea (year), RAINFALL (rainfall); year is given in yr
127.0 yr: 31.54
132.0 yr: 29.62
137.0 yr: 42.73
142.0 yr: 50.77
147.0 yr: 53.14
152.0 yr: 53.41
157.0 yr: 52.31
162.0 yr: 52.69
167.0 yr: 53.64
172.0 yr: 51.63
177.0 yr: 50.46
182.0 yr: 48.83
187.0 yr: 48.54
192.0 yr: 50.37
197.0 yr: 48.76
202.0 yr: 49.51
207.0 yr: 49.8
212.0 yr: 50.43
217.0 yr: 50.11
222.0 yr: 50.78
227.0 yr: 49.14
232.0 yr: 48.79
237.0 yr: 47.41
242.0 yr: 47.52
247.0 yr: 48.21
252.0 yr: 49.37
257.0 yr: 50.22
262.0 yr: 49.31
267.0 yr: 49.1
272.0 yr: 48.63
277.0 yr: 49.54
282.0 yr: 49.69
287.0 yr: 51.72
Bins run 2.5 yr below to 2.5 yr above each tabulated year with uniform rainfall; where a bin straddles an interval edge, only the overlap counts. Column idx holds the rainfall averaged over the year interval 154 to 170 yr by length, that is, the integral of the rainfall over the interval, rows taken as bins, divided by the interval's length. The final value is 52.9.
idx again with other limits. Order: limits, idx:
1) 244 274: 49.1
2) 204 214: 50.1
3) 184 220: 49.7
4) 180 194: 49.2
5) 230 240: 48.0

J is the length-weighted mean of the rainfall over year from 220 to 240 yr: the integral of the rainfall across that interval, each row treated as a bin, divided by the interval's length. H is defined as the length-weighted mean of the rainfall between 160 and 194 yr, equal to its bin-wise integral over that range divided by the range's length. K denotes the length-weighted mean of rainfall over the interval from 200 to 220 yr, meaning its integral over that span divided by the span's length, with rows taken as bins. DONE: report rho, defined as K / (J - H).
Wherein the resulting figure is -26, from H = 51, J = 48.9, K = 50.0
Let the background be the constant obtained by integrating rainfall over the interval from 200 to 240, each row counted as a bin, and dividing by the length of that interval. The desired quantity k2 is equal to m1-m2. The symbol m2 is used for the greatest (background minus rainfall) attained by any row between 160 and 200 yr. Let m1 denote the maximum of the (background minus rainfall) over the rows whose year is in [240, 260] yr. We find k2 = 1.0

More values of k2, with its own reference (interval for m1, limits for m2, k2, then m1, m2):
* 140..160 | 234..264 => -3.4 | -1.3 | 2.06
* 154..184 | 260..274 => -0.2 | 0.6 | 0.84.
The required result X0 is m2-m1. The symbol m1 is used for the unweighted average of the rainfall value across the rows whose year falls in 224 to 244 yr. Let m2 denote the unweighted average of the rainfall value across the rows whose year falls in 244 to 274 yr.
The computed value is 1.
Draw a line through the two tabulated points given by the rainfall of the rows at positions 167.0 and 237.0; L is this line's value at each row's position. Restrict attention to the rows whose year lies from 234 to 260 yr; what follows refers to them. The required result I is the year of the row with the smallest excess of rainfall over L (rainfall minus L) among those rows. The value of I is 237.0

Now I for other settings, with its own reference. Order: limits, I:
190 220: 197.0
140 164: 142.0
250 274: 252.0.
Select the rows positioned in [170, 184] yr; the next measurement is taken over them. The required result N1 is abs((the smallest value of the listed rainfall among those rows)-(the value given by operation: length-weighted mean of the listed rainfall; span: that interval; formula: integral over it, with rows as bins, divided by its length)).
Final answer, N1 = 1.48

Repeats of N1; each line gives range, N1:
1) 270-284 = 0.67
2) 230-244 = 0.48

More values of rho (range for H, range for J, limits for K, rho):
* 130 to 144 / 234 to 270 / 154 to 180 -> 7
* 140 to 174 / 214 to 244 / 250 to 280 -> -14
